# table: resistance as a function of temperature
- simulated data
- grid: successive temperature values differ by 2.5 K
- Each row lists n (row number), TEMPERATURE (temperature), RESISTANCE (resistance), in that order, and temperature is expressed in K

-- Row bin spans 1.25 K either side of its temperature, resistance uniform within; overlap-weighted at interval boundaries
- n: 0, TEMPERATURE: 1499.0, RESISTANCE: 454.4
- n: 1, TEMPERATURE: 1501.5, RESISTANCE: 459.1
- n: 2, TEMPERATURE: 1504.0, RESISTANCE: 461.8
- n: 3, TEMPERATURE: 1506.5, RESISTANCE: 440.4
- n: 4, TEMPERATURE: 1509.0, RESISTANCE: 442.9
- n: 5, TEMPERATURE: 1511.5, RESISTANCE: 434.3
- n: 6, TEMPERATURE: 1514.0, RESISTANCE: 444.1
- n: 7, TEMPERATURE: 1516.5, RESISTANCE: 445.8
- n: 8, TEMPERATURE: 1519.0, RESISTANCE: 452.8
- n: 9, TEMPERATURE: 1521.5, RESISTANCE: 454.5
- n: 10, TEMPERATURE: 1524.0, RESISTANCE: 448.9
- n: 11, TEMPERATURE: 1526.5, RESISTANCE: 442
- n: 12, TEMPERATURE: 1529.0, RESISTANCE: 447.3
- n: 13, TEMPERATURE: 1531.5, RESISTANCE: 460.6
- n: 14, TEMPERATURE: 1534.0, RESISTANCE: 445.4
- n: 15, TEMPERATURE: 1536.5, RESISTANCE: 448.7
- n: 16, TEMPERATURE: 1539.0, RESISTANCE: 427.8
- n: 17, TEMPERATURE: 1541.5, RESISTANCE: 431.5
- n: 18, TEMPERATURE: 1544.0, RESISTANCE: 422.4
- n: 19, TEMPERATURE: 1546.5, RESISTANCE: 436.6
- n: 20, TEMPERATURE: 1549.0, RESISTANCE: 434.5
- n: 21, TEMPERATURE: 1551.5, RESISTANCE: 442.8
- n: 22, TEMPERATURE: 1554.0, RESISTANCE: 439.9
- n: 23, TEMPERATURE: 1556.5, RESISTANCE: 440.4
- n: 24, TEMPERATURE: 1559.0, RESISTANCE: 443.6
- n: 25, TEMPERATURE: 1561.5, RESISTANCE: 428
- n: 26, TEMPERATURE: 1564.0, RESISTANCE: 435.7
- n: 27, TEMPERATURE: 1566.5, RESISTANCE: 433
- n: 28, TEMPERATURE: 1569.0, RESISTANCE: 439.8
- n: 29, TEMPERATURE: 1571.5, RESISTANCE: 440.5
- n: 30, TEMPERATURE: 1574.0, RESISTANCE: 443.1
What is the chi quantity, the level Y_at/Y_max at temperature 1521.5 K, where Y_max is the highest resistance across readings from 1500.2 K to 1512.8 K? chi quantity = 0.984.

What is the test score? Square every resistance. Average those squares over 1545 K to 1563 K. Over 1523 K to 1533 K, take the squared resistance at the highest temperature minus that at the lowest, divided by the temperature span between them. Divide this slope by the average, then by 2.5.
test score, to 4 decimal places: 0.0030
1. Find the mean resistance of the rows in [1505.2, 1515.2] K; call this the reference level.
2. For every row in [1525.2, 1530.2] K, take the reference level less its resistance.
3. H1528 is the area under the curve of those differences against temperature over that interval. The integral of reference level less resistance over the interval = -21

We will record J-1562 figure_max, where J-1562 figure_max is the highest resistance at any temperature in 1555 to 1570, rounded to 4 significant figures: 443.6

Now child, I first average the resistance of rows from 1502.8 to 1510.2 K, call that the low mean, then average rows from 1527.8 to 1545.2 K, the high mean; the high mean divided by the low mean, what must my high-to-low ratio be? 0.98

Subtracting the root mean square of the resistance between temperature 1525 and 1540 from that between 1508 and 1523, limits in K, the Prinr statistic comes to 0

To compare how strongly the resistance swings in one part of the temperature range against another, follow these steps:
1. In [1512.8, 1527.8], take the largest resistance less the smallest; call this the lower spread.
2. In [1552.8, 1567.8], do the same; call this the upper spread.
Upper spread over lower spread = 1.2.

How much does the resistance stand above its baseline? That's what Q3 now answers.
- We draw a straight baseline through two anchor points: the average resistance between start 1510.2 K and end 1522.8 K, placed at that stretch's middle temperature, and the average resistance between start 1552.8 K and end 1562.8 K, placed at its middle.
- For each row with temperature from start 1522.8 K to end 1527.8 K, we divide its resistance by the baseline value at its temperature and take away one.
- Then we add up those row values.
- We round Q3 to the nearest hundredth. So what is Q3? 0.00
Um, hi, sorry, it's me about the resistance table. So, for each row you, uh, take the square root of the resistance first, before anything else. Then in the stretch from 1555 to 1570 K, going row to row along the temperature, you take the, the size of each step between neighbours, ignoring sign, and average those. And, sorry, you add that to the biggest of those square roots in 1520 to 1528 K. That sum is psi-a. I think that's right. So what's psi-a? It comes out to 21.5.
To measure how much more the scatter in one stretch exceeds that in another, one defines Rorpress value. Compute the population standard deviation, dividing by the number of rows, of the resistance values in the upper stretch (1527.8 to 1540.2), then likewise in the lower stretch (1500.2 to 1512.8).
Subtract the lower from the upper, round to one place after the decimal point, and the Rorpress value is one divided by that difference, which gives -3.4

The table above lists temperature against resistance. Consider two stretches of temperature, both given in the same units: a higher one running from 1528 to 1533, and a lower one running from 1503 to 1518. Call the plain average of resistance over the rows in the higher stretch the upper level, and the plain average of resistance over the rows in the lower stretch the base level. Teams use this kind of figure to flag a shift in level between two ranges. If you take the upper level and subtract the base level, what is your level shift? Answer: 9.1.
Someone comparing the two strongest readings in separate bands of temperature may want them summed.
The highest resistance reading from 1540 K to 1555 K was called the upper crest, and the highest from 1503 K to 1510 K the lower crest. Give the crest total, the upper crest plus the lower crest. 904.6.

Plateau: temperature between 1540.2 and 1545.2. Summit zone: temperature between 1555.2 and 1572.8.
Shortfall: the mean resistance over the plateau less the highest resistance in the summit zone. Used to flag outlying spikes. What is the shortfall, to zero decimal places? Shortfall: -17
